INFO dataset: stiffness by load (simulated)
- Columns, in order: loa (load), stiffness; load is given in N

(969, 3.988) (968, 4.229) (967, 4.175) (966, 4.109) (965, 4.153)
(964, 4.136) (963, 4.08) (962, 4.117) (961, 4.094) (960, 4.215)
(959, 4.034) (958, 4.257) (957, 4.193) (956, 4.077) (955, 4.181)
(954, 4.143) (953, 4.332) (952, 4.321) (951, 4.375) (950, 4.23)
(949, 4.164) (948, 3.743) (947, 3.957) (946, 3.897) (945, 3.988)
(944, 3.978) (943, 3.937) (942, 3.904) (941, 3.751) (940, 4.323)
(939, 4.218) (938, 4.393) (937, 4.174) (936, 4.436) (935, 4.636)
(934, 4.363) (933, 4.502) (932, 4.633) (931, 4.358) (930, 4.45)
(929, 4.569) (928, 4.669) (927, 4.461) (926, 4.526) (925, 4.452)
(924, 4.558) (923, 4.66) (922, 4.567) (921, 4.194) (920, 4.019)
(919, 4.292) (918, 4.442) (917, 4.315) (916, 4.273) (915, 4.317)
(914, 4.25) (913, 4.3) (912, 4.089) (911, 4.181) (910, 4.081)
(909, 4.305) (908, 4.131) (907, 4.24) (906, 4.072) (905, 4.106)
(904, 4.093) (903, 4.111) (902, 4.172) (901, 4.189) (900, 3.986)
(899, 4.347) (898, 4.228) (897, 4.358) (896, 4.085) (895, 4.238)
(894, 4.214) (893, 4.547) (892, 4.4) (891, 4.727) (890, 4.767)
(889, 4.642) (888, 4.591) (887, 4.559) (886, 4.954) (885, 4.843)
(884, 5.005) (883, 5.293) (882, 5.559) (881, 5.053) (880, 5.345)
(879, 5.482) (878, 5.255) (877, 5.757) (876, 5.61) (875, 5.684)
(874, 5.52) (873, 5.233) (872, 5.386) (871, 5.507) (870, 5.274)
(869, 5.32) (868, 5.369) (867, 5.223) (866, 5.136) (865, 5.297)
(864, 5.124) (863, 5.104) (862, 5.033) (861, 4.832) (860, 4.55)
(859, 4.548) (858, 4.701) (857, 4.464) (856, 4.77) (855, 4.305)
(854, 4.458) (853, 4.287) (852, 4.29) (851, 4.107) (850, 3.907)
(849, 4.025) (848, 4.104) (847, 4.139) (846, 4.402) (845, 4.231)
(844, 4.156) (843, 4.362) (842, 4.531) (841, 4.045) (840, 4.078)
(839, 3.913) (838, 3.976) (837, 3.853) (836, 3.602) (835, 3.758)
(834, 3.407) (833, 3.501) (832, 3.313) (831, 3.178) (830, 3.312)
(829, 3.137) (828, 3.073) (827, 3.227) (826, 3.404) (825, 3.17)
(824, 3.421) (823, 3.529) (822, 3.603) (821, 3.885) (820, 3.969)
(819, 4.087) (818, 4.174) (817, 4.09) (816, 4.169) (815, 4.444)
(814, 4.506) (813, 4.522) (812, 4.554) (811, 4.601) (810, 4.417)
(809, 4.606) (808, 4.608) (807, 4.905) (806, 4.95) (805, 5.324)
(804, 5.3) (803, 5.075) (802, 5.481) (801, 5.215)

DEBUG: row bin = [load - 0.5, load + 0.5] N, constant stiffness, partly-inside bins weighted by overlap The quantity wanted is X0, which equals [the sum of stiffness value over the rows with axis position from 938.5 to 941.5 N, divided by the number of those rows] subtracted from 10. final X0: 5.9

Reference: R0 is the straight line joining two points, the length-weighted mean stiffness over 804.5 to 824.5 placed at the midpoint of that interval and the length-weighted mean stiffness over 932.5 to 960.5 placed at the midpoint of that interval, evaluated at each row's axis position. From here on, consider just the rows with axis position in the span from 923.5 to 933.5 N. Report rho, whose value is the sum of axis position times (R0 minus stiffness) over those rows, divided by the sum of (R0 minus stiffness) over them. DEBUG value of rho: 928.5 N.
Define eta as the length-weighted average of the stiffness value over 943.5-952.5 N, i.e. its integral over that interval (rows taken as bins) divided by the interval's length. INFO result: 4.07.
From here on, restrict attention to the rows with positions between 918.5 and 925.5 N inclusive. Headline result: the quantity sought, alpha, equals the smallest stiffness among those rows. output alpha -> 4.019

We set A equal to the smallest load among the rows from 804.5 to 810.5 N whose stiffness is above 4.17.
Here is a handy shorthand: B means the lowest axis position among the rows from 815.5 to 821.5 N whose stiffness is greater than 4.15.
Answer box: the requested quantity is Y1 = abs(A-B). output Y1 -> 11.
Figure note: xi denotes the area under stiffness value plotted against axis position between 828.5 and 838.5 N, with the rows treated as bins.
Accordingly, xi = 35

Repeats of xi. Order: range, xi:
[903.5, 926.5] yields 98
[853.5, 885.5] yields 164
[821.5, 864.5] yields 173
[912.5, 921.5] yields 38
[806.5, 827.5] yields 86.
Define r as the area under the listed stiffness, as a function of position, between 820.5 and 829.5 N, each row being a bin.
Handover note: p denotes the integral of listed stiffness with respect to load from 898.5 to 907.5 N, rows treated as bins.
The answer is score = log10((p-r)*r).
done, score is 2.3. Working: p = 37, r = 30.4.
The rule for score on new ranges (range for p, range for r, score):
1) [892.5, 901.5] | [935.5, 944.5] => 1.6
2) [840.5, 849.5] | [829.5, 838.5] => 2.3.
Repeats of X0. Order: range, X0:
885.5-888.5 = 5.3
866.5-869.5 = 4.7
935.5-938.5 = 5.7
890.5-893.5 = 5.4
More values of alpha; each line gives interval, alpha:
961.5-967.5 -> 4.08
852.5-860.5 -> 4.287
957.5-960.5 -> 4.034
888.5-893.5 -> 4.4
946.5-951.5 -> 3.743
